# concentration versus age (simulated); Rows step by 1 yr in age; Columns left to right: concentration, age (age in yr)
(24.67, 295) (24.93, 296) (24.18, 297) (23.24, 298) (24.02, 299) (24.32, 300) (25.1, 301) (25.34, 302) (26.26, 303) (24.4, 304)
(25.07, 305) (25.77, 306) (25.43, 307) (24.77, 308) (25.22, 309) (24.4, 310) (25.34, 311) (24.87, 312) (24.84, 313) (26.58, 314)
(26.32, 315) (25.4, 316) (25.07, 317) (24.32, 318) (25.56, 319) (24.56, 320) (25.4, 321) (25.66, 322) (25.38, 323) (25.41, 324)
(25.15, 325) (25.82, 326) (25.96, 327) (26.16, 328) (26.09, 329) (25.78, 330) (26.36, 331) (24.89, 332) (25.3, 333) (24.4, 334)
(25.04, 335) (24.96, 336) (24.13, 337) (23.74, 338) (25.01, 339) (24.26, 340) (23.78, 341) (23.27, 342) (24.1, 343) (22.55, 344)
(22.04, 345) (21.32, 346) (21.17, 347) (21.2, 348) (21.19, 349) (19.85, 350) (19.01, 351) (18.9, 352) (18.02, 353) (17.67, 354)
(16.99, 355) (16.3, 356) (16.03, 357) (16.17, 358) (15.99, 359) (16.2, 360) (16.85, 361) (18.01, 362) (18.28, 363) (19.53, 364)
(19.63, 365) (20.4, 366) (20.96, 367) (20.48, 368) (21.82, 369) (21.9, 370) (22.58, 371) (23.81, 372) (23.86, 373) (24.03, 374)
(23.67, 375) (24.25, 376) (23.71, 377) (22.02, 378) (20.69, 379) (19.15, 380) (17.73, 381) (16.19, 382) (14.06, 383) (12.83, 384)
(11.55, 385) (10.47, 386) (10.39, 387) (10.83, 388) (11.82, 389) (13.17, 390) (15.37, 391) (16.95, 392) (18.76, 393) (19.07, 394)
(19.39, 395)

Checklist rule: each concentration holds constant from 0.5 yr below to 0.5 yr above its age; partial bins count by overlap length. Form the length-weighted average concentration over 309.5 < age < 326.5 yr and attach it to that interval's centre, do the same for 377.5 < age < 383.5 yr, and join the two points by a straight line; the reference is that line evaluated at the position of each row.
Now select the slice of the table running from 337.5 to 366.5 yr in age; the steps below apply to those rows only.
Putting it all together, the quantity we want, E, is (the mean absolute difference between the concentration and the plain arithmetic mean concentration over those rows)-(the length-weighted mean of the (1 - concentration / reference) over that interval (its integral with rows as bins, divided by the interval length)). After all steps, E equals 2.3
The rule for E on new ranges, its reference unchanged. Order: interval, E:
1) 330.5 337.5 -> 0.5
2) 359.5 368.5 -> 1.4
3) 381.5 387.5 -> 1.5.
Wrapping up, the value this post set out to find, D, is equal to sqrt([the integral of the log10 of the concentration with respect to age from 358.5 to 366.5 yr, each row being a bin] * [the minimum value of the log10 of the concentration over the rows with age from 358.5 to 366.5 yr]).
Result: 3.48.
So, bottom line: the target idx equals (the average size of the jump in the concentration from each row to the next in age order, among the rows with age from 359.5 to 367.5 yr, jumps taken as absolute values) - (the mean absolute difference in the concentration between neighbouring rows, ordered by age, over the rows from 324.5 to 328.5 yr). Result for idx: 0.3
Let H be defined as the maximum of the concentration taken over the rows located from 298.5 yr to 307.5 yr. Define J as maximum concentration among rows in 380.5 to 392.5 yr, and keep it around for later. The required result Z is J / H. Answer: 0.68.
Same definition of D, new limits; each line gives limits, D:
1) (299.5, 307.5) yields 3.94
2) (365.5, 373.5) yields 3.75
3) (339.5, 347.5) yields 3.79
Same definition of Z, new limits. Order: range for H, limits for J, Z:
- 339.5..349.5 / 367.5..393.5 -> 1.00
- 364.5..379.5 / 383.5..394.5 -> 0.79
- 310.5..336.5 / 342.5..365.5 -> 0.91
